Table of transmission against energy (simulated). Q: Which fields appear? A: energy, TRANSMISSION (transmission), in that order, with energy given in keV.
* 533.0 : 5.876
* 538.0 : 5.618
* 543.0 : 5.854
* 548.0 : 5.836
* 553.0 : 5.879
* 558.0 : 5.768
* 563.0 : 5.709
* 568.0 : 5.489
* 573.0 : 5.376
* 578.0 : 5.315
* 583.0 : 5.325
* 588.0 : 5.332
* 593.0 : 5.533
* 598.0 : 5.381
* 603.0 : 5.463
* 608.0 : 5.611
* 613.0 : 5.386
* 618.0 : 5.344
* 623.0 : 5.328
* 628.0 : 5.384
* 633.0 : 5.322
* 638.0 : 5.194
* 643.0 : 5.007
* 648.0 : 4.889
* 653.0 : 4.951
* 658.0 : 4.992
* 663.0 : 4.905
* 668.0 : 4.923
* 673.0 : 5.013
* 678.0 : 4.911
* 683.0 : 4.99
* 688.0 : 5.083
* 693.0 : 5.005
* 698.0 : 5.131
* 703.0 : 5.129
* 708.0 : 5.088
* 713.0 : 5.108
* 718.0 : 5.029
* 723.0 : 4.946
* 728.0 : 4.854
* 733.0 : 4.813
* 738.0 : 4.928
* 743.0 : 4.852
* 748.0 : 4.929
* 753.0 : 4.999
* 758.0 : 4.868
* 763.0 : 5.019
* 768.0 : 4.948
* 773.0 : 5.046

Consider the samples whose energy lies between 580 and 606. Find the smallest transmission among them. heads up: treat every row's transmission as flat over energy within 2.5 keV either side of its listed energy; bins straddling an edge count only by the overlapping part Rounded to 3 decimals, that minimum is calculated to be 5.325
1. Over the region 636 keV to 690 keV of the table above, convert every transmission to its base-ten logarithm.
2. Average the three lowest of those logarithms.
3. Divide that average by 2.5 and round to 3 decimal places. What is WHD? 0.276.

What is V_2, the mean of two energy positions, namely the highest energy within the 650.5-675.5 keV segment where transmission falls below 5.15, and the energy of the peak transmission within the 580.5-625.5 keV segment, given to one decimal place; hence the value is 640.5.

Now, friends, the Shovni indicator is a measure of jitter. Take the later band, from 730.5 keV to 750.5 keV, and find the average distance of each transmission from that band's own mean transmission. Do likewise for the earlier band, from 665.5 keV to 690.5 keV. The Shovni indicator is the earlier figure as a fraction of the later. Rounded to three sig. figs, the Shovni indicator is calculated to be 1.12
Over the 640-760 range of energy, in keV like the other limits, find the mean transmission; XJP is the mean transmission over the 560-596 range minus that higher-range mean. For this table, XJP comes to 0.47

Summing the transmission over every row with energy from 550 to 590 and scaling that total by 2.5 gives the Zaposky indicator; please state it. 110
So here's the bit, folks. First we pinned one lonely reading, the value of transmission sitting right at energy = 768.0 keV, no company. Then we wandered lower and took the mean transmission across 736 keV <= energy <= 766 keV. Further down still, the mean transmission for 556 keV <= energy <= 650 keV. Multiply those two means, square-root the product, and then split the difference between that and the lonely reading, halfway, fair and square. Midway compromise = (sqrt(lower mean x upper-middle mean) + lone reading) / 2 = 5.05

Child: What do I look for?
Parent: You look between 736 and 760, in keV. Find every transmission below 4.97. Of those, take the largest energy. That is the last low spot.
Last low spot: 758.0 keV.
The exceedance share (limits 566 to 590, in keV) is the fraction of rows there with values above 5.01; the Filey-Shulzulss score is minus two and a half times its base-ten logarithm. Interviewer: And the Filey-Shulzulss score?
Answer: 0.0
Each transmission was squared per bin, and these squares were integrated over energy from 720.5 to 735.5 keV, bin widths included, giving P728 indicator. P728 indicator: 356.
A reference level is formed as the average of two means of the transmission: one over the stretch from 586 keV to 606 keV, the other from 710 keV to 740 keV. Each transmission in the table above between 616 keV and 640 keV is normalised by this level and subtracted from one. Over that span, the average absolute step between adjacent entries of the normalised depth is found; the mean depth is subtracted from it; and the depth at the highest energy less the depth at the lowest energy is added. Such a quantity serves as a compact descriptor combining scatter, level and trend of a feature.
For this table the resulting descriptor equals 0.066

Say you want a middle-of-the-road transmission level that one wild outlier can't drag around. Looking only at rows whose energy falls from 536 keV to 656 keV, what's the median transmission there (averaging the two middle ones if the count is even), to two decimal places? 5.38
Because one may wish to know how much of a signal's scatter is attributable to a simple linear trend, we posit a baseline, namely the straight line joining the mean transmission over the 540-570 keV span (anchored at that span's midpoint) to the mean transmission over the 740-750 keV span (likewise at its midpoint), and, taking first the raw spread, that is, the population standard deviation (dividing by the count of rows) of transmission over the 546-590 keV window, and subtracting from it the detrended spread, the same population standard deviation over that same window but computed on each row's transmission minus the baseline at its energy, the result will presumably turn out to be 0.05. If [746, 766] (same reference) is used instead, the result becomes -0.01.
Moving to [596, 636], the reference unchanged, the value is 0.01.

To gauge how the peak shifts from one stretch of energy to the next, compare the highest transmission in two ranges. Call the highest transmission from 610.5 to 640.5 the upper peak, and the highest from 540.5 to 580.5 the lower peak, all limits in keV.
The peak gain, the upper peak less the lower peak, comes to -0.5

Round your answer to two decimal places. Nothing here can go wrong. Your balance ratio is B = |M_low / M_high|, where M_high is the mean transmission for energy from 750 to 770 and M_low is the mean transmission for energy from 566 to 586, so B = 1.08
